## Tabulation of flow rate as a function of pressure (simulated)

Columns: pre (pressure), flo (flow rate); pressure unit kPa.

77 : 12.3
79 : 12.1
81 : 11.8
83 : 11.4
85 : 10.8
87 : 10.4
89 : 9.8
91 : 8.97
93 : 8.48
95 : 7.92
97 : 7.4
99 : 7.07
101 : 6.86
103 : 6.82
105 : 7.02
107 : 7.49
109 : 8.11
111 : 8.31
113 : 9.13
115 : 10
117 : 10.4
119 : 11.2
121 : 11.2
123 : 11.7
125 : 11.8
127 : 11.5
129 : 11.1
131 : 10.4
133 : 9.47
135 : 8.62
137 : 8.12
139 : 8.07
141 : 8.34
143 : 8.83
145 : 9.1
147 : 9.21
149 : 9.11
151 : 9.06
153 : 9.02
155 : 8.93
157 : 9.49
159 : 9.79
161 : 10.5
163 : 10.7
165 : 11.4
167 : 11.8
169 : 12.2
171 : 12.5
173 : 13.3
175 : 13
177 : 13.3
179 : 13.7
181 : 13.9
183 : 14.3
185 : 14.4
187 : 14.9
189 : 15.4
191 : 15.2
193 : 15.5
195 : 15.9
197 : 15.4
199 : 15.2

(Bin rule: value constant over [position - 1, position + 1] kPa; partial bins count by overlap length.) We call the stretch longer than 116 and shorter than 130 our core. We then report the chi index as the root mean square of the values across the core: 11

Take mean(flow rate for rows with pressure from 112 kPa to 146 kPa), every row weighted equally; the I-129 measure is 9.9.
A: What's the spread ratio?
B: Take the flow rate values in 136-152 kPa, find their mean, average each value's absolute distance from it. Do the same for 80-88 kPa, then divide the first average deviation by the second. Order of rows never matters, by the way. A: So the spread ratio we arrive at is 0.83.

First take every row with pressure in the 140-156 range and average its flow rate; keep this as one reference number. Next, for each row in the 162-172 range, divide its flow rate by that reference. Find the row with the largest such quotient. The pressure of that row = 171 kPa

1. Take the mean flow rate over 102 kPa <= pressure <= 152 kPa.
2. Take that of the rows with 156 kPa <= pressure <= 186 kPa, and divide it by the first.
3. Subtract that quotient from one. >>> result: -0.31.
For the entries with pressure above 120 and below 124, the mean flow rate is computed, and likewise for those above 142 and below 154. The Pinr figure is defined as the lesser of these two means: 9.1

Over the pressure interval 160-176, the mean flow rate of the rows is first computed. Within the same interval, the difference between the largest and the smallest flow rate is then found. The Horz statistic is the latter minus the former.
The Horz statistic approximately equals -9.1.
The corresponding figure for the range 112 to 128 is -8.2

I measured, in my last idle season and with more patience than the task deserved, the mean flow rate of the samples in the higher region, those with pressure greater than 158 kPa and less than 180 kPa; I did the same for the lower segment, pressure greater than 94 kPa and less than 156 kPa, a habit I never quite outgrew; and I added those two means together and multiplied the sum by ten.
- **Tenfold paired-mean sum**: 211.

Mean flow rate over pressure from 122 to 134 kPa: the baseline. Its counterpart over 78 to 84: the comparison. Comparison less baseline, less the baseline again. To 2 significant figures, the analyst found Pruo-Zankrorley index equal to -10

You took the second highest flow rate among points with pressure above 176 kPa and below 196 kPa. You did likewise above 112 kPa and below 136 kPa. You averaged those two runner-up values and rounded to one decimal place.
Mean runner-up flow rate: 13.6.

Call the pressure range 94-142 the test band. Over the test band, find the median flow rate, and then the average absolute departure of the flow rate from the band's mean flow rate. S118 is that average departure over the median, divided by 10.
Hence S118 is 0.0176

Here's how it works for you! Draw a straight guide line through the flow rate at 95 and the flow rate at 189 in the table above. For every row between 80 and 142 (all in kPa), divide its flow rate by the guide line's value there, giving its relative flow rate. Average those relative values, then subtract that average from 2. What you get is 0.96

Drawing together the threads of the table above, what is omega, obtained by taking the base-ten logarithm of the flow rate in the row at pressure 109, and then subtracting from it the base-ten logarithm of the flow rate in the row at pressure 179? -0.23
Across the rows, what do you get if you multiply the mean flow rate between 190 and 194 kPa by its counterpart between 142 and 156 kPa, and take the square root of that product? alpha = 11.8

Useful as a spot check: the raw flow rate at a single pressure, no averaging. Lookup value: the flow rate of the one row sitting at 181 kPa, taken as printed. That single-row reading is 13.9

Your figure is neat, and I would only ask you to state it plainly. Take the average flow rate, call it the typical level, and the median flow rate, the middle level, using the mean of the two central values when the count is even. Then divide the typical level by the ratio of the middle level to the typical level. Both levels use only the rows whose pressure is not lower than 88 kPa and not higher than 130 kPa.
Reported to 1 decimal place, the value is 9.3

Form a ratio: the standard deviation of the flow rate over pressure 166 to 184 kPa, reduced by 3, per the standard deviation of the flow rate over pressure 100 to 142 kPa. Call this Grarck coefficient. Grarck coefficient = -1.3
